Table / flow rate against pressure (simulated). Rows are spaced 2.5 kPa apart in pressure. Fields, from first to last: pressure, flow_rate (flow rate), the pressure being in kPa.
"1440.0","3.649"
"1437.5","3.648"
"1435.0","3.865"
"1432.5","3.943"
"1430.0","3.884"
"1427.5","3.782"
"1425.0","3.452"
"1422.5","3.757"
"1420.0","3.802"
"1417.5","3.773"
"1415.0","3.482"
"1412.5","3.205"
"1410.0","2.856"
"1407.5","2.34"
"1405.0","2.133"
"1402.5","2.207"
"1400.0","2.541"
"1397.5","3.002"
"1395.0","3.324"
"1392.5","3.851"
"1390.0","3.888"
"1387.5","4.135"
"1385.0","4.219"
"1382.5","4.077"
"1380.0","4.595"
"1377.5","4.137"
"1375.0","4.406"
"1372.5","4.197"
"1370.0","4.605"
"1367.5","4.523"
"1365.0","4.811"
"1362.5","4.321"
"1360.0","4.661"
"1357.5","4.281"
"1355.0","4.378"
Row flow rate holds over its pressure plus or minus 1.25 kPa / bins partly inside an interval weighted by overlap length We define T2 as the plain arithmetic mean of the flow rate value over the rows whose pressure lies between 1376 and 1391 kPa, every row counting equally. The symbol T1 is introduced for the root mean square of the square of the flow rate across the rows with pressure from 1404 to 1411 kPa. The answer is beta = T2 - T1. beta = -2.1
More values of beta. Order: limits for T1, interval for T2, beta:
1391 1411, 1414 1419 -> -5.1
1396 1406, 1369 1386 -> -2.1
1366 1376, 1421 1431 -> -16.0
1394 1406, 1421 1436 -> -3.8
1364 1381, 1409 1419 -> -16.8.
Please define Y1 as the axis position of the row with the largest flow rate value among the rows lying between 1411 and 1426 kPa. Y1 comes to 1420.0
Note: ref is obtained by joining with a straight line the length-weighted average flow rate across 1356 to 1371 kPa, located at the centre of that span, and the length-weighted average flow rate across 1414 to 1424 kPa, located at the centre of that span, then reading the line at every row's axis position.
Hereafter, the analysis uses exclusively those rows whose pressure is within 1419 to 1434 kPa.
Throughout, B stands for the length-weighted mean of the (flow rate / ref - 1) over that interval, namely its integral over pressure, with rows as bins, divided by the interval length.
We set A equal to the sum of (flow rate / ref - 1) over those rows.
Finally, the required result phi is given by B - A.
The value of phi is -0.2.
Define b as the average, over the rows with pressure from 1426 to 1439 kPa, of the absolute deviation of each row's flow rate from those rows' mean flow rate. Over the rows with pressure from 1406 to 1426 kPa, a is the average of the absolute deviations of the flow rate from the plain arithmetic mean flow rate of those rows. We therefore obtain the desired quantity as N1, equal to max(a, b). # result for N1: 0.40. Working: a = 0.40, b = 0.09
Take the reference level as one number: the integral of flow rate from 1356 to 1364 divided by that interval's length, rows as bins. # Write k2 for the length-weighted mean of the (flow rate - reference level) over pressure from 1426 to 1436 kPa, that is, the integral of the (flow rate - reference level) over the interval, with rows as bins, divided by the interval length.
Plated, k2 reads -0.6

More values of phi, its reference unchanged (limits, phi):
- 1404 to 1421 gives 1.1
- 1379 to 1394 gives 0.1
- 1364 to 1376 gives -0.1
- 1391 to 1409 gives 1.8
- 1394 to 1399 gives 0.2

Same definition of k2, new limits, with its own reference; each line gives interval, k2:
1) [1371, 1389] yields -0.2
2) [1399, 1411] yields -2.0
